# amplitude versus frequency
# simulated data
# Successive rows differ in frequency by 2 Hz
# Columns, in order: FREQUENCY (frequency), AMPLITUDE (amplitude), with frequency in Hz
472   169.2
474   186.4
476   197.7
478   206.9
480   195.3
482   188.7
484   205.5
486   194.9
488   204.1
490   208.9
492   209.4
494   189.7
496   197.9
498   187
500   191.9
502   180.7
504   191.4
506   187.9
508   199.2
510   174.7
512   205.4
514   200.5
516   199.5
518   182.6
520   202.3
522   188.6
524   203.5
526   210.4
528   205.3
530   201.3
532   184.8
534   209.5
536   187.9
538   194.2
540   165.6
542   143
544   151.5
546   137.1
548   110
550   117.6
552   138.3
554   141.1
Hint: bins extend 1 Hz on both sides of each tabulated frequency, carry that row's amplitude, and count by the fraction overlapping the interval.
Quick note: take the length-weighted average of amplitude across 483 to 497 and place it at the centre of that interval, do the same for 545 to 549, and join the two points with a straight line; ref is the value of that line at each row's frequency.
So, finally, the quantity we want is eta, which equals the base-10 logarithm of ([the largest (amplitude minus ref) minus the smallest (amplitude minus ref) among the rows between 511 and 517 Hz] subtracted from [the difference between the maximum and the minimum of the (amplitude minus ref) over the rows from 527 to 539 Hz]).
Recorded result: 1.4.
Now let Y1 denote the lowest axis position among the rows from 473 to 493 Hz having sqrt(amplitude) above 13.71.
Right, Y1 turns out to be 476 Hz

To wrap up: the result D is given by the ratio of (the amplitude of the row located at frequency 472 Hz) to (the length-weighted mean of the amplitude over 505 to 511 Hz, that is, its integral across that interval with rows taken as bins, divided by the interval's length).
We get 0.90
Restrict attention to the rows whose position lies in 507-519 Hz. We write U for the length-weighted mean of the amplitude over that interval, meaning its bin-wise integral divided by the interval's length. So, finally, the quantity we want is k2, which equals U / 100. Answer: 1.94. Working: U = 194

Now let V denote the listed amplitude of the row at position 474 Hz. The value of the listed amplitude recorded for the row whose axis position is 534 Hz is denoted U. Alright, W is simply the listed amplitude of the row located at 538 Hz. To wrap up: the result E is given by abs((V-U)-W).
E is 217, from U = 209.5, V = 186.4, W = 194.2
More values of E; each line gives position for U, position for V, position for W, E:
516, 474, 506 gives 201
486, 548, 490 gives 294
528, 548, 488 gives 299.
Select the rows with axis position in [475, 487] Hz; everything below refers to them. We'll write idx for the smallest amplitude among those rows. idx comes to 188.7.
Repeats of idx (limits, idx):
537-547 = 137.1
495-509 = 180.7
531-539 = 184.8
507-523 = 174.7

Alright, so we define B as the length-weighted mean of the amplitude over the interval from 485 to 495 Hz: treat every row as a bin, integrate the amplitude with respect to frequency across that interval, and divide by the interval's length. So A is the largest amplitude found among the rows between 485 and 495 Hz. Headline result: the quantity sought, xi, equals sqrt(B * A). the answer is 205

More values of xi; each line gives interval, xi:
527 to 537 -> 204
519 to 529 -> 206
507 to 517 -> 201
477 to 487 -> 203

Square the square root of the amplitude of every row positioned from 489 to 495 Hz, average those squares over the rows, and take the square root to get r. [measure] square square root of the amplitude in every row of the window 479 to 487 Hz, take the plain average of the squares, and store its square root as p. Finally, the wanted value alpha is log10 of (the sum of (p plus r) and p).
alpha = 1.63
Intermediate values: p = 14.0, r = 14.2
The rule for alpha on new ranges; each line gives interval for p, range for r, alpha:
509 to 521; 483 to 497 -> 1.62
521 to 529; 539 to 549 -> 1.61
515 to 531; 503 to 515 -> 1.62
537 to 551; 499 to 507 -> 1.58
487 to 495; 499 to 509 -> 1.63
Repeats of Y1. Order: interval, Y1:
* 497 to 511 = 500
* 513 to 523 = 514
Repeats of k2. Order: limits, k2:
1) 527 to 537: 1.98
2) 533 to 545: 1.75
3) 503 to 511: 1.88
